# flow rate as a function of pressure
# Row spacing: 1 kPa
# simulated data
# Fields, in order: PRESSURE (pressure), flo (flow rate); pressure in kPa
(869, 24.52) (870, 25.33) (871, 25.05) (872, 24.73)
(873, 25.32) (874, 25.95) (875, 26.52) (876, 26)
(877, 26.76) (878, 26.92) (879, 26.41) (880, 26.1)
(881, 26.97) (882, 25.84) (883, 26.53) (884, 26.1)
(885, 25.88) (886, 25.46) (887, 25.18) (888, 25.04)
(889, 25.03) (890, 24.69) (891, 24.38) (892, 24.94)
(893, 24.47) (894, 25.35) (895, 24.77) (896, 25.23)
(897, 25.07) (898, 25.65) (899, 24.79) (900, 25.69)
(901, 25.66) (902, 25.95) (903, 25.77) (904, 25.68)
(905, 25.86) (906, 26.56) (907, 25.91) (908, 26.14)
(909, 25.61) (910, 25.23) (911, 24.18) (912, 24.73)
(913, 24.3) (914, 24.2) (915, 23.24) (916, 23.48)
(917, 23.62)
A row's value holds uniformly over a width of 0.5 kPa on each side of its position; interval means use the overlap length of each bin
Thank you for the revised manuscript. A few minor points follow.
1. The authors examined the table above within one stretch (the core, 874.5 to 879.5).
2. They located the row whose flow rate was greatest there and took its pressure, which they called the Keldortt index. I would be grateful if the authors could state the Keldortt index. 878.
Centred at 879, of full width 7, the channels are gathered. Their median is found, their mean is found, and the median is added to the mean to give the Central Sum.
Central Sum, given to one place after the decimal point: 52.8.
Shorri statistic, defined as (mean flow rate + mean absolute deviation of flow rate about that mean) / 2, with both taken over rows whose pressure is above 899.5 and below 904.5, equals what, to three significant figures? 12.9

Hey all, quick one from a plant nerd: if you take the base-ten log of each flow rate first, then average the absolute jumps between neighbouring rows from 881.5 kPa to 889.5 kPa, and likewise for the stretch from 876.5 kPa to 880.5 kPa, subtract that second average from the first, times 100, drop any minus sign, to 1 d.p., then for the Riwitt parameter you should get 0.0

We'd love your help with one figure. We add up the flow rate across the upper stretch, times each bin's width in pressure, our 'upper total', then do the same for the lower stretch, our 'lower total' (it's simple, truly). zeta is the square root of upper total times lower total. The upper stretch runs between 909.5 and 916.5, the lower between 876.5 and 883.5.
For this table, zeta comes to 177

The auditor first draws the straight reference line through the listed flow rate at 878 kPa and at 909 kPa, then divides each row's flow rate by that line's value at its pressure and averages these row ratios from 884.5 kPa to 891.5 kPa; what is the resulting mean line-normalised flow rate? 0.95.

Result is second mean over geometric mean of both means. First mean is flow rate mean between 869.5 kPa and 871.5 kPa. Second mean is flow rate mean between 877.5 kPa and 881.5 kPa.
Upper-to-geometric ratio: 1.03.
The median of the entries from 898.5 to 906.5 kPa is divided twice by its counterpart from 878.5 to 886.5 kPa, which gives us 0.0378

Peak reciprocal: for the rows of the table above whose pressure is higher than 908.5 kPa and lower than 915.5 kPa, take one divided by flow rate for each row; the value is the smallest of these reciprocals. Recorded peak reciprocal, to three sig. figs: 0.0390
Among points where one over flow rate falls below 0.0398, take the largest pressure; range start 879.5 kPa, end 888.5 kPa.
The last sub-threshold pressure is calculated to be 887 kPa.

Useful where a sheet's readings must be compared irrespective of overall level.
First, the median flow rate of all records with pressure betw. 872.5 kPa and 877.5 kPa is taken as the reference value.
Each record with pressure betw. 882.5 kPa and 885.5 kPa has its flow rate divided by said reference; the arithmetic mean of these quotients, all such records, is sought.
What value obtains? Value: 1.01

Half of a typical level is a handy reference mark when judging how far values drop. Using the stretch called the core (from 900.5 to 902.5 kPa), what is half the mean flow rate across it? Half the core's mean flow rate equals 12.9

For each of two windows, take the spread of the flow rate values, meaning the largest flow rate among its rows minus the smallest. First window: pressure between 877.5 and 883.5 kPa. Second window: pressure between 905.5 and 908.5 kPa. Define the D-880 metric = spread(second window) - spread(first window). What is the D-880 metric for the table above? -0.48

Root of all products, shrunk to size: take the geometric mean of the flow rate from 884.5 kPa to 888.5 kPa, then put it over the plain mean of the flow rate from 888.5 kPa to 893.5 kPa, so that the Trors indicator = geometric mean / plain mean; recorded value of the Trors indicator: 1.03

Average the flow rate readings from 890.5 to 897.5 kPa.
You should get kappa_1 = 24.9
